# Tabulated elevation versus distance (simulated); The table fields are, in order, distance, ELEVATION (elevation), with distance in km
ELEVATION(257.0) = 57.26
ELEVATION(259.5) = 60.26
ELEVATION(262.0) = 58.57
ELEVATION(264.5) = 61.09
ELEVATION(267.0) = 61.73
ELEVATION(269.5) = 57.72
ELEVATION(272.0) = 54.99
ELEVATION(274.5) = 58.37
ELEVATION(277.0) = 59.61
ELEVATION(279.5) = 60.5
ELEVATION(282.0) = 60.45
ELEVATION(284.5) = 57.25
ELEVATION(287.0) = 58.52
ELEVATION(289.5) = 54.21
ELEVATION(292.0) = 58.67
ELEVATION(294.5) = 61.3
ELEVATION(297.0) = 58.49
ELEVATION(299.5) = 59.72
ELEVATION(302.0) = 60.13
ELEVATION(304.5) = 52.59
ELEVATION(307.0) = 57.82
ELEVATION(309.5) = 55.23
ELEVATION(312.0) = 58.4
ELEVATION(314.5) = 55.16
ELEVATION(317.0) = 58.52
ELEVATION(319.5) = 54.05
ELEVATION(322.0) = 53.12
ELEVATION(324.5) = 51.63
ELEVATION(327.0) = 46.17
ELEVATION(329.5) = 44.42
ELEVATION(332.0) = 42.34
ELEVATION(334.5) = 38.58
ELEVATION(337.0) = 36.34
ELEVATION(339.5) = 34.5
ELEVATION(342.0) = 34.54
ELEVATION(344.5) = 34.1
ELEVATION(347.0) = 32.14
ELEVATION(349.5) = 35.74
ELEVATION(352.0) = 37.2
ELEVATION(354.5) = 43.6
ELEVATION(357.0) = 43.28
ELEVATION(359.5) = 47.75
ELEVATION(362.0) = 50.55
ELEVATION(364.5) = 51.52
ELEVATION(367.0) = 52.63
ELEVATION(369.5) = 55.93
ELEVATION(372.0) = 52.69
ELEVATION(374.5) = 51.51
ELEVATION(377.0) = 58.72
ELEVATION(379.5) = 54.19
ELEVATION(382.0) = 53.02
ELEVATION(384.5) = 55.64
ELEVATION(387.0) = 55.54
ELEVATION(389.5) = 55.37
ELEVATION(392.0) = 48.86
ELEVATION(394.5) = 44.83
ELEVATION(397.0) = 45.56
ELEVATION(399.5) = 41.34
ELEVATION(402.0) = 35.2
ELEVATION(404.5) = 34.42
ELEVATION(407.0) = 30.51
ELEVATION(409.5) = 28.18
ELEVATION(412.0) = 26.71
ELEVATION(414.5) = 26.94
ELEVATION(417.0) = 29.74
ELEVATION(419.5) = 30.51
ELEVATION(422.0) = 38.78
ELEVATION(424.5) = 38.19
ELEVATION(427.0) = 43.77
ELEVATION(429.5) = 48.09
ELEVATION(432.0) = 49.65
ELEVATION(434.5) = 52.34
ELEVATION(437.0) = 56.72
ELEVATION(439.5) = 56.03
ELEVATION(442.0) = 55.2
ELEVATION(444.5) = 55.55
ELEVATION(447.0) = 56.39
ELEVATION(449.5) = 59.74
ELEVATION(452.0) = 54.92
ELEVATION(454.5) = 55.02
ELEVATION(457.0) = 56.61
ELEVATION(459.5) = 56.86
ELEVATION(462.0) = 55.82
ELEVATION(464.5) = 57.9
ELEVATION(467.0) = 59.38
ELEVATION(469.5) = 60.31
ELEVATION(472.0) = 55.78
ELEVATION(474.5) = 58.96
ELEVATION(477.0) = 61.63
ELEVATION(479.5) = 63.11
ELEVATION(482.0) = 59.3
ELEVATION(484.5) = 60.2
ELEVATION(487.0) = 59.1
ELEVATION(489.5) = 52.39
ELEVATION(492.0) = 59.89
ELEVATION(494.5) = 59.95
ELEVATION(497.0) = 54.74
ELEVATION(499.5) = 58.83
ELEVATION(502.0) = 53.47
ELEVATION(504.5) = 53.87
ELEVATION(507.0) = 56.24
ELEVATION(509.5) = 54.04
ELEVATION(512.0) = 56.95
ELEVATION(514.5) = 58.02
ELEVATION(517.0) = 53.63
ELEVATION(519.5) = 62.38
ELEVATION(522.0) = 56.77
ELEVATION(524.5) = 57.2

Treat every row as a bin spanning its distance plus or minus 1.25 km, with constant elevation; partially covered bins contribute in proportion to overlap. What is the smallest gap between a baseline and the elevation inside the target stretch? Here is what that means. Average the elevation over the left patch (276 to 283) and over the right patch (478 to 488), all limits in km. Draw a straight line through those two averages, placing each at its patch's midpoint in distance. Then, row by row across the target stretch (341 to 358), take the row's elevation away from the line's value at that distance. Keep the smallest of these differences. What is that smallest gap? 17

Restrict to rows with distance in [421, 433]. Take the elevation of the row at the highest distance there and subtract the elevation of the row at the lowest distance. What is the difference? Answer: 10.9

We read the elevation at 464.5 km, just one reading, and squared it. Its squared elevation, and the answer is 3352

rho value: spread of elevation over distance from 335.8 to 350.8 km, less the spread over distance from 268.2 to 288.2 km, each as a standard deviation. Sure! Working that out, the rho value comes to 0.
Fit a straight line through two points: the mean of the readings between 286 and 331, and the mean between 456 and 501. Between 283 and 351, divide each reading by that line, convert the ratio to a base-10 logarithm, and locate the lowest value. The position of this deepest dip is 347.0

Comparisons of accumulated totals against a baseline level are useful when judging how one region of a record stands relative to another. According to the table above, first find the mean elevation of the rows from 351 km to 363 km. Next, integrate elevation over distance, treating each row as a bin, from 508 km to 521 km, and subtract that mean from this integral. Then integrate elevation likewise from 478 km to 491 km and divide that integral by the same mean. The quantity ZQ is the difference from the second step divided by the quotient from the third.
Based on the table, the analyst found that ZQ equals 40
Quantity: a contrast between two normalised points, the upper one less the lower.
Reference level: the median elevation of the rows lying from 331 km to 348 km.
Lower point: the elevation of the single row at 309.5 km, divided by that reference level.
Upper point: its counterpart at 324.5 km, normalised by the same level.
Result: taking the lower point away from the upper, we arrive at -0.10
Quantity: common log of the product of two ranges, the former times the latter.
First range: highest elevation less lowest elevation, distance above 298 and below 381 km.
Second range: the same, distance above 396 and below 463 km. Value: 3.0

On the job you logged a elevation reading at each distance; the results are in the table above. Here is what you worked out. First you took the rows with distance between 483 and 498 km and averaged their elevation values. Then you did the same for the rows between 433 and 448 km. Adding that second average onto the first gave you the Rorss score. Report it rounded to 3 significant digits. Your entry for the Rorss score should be 113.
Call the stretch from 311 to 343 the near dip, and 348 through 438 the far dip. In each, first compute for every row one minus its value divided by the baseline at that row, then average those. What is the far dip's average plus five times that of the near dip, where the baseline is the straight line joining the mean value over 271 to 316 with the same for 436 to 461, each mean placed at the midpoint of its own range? 1.2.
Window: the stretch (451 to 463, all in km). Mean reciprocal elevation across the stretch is 0.018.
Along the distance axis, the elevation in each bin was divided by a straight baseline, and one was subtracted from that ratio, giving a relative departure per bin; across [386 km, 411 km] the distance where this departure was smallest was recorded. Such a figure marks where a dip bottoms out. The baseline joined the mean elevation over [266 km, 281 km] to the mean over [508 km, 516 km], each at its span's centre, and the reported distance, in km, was 409.5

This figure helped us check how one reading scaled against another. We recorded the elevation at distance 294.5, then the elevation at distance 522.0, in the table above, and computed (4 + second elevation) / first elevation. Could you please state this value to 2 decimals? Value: 0.99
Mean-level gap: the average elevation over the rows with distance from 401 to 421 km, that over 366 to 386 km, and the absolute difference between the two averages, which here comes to 24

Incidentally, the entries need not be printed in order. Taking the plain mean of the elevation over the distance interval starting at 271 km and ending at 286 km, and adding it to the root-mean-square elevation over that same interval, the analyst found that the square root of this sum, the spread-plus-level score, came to 10.8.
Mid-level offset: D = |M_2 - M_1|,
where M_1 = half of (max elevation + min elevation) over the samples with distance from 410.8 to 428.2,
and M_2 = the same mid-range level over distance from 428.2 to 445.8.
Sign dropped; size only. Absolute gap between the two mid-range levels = 17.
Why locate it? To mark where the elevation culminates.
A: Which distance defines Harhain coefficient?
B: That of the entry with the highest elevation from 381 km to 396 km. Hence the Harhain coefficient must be 384.5 km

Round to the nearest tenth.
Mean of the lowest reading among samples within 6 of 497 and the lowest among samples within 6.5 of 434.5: 50.8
